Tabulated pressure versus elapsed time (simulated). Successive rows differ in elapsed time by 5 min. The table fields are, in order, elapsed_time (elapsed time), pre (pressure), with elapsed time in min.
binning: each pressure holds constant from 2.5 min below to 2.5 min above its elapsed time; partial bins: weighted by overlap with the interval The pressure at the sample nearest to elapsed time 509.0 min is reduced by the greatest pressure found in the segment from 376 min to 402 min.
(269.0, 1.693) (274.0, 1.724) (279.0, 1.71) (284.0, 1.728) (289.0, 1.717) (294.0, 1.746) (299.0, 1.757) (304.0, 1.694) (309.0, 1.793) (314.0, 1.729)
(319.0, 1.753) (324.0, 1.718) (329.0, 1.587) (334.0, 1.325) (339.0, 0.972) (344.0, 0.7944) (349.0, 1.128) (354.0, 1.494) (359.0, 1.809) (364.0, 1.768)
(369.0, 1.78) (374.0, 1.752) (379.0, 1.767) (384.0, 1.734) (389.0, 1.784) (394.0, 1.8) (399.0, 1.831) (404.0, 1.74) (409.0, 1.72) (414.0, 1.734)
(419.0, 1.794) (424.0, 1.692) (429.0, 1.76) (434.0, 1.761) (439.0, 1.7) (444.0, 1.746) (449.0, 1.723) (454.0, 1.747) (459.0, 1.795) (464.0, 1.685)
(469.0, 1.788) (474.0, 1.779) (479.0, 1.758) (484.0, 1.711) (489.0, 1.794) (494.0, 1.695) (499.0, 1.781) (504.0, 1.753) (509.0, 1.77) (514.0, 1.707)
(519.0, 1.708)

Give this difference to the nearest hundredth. -0.06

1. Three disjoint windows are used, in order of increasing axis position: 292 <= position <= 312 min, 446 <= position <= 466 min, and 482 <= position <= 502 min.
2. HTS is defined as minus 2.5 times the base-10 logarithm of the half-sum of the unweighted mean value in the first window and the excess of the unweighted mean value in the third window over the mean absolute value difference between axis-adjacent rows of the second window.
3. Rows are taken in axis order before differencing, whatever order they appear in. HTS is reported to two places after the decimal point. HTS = -0.59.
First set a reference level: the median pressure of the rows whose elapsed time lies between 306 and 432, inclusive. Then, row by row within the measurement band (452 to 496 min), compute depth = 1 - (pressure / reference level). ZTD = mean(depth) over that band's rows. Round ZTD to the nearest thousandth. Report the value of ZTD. -0.006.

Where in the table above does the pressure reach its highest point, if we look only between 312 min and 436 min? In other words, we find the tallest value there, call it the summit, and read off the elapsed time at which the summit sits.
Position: 399.0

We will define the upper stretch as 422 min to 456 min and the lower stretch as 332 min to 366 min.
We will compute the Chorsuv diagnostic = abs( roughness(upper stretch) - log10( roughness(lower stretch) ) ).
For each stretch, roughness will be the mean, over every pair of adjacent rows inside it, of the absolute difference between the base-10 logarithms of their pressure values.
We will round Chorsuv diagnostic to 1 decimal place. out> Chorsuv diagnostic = 1.0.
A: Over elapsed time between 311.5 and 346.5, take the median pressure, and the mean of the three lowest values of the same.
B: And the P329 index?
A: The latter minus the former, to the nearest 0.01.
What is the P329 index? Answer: -0.56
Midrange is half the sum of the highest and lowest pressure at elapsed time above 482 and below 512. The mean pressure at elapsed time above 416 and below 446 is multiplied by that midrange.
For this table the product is 3.04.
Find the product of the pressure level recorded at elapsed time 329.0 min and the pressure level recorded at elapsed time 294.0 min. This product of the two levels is 2.77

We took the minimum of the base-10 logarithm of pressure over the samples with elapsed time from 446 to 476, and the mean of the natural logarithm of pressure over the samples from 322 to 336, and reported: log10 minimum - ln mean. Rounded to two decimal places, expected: -0.20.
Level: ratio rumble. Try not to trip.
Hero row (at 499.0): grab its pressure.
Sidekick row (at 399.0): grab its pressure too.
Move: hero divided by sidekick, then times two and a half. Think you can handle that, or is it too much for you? 2.43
